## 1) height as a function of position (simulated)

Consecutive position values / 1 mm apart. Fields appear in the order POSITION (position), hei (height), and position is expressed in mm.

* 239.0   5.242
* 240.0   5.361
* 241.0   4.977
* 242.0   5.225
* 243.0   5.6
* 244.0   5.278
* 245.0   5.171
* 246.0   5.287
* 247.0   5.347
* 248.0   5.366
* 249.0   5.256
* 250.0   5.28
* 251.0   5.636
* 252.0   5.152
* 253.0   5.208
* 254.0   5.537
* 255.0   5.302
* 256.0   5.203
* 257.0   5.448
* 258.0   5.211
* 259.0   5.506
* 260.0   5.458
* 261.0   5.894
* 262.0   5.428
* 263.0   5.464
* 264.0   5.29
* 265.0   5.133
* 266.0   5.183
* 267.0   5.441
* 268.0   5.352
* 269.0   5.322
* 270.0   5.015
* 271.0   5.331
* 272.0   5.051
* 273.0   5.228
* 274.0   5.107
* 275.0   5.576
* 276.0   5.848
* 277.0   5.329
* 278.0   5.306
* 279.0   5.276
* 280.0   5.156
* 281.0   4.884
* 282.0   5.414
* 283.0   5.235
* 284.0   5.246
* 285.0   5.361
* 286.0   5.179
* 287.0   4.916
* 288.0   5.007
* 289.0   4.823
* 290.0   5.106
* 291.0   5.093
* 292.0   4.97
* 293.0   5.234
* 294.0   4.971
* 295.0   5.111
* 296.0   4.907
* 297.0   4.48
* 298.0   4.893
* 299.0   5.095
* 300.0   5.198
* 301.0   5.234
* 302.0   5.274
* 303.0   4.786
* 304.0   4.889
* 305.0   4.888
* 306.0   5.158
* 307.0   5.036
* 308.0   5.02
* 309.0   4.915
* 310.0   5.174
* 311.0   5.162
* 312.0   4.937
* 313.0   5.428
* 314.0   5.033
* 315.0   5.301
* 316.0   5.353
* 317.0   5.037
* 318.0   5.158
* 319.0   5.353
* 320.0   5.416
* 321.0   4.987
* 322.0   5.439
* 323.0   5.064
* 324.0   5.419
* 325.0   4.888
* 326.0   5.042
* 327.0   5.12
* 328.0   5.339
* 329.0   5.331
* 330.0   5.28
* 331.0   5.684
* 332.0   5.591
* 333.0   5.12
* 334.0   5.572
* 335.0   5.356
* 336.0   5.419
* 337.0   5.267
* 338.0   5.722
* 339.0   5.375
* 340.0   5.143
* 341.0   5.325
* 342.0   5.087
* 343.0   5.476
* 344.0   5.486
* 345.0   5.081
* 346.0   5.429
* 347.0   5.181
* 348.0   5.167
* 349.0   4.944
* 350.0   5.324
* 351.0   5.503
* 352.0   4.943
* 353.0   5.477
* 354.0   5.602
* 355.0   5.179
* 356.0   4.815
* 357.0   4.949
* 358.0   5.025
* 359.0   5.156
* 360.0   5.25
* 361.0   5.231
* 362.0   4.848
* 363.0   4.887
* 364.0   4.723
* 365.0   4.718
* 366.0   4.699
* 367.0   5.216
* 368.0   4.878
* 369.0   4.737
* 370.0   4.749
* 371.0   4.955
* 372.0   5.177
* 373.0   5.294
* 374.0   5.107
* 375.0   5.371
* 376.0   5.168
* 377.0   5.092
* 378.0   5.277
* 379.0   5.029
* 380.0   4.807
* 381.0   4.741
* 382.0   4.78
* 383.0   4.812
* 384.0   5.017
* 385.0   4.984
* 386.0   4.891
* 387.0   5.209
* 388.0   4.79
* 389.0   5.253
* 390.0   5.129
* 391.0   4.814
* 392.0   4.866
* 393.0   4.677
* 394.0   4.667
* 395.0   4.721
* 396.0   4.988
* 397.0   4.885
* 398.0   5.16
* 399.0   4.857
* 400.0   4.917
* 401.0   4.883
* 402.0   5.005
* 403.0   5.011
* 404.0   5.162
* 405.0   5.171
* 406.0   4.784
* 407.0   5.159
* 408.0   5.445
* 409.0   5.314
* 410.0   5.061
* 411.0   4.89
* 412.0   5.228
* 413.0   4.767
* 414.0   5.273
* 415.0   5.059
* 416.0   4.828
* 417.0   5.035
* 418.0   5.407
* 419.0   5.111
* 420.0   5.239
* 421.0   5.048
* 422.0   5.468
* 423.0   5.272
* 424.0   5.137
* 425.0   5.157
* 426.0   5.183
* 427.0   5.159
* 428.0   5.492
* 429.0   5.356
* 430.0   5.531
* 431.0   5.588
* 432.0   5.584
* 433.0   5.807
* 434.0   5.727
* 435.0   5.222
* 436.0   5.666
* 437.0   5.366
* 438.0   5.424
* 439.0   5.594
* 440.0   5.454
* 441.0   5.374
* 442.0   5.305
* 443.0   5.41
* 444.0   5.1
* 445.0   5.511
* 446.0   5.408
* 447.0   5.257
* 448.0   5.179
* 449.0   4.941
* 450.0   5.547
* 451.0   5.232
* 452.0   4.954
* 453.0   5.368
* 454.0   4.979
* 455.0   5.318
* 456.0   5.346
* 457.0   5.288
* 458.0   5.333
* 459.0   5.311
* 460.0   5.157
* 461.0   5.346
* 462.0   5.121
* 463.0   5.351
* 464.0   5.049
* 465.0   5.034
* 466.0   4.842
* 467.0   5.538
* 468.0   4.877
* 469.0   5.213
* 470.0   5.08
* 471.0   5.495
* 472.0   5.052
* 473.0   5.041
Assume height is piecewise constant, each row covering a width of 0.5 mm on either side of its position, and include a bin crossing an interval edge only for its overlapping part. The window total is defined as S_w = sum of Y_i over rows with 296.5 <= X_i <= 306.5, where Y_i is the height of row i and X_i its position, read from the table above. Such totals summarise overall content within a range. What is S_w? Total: 49.9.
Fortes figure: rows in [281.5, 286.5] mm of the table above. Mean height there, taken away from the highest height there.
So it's 0.13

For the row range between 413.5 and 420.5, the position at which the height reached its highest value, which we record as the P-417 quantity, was 418.0 mm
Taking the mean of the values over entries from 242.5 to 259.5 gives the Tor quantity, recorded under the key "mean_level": 5.34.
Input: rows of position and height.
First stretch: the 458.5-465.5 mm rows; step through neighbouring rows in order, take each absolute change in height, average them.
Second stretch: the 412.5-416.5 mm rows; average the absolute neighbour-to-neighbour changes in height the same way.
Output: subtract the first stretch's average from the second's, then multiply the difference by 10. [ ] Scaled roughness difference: 1.3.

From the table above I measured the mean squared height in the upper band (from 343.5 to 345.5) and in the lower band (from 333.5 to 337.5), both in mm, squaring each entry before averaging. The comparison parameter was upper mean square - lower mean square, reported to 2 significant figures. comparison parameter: -1.3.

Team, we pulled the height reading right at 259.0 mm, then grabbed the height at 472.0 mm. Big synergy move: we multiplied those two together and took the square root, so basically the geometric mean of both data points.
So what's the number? 5.27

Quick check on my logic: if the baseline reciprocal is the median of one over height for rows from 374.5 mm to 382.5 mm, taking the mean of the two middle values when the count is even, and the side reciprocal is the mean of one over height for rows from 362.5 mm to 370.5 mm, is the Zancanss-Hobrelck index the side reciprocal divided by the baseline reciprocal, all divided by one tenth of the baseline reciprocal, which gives 53.1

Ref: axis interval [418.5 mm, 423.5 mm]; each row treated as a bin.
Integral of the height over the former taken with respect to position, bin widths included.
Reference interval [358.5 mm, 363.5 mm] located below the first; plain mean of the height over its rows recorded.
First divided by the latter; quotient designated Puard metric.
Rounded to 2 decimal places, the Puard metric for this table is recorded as 5.15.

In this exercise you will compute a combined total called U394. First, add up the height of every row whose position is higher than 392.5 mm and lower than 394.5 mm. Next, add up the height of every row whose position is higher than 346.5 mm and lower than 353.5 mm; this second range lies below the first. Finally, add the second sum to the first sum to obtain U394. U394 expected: 45.9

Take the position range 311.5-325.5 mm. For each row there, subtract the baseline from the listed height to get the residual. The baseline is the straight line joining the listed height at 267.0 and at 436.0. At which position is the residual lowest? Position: 325.0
